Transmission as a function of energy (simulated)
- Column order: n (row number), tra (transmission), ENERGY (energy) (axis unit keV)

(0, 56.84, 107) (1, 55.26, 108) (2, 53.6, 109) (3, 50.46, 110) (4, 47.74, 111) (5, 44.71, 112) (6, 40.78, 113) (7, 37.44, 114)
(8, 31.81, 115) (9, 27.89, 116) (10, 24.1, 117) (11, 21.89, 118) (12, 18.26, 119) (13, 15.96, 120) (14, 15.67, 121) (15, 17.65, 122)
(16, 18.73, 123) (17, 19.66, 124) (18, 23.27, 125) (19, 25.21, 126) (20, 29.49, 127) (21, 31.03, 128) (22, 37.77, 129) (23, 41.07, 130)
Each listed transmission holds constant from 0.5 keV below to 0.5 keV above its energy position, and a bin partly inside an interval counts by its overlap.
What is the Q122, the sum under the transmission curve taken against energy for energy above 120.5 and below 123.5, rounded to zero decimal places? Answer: 52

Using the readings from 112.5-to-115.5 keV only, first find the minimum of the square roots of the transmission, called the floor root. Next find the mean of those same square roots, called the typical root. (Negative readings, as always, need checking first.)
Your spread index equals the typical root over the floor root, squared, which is 1.15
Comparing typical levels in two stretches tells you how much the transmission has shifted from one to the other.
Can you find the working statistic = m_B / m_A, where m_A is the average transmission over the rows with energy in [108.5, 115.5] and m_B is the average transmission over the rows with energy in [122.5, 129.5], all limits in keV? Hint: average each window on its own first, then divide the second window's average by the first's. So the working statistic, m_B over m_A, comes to 0.60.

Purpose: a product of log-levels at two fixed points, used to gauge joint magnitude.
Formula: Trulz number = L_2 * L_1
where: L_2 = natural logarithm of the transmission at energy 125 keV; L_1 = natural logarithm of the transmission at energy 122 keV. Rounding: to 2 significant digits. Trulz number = 9.0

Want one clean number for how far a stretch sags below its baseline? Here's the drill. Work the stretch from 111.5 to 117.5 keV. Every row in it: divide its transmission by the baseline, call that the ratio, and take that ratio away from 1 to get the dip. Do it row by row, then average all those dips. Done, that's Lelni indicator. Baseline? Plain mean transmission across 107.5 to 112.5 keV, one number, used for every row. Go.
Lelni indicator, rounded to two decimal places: 0.32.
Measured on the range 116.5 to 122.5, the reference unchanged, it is 0.62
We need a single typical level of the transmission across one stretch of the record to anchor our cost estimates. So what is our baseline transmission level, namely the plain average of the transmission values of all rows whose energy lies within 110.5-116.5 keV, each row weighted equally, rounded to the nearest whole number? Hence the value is 38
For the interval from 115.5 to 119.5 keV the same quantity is 23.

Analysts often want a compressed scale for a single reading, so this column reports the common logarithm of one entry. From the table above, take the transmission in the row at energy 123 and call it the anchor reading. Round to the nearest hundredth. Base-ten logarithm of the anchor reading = 1.27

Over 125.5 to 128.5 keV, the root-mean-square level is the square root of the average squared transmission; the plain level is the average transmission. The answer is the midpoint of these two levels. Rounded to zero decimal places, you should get 29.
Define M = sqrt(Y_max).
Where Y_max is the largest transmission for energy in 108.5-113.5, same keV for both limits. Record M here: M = 7.3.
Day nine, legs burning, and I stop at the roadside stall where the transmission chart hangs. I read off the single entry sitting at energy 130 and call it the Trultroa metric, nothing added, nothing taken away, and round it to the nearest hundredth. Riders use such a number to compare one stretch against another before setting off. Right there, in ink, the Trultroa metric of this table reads 41.07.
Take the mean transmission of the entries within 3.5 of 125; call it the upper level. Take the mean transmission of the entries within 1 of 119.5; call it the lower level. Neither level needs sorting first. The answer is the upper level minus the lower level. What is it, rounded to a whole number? 6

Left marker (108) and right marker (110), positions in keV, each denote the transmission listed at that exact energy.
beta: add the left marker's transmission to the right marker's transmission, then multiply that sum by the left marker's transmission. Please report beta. 5842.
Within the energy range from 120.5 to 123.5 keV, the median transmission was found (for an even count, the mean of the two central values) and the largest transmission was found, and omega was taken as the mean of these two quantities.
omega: 18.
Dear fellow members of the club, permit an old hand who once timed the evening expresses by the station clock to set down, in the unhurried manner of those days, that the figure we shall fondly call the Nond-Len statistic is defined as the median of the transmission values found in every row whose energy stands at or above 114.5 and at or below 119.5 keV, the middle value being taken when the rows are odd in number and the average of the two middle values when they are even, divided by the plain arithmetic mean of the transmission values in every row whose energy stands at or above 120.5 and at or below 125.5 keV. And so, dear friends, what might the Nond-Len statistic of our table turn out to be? 1.3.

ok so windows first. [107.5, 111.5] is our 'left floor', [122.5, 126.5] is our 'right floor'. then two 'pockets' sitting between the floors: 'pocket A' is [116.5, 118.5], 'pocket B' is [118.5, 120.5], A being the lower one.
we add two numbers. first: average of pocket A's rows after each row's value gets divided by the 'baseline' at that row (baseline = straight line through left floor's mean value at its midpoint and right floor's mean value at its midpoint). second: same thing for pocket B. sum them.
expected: 1.18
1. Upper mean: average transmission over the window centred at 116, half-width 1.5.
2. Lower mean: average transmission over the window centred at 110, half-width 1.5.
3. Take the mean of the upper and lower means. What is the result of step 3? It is 39.3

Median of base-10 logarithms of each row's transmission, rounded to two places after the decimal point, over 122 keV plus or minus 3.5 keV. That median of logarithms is 1.26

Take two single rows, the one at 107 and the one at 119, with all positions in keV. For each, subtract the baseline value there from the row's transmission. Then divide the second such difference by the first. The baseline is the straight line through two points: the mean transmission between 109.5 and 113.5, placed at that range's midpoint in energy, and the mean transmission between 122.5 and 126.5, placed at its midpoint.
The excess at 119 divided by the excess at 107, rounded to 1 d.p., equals -5.4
